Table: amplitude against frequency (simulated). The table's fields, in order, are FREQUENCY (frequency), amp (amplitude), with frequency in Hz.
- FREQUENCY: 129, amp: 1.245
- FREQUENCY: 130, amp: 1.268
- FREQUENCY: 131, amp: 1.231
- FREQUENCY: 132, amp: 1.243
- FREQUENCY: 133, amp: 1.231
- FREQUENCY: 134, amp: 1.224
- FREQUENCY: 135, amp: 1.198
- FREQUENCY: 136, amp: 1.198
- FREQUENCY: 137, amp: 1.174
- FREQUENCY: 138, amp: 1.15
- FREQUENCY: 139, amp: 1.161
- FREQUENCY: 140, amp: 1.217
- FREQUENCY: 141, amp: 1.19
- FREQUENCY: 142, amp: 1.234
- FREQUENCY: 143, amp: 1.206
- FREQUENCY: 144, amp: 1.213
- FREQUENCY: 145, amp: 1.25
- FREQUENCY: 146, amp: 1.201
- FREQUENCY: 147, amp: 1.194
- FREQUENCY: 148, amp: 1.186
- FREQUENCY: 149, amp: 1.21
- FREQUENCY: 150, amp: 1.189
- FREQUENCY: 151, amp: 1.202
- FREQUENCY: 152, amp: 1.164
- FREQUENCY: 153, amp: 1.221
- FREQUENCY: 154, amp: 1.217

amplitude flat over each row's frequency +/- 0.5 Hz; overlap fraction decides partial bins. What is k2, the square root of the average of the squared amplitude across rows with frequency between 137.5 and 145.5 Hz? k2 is 1.20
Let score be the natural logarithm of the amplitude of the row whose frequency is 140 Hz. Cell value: 0.196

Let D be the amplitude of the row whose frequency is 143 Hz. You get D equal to 1.206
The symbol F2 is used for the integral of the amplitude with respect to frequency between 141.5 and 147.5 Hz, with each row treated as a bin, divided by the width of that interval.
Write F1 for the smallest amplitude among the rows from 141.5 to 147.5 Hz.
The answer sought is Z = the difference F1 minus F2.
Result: -0.022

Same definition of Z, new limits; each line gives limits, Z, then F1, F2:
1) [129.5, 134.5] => -0.015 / 1.224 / 1.24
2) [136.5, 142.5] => -0.038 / 1.15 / 1.19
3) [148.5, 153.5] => -0.033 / 1.164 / 1.20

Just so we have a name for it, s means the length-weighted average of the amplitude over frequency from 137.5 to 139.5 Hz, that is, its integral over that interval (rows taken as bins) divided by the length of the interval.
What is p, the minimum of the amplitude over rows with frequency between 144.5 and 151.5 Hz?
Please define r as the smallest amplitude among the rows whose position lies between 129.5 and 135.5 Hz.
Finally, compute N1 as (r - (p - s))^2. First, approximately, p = 1.186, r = 1.198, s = 1.16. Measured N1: 1.36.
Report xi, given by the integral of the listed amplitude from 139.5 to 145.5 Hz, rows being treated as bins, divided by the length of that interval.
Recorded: 1.22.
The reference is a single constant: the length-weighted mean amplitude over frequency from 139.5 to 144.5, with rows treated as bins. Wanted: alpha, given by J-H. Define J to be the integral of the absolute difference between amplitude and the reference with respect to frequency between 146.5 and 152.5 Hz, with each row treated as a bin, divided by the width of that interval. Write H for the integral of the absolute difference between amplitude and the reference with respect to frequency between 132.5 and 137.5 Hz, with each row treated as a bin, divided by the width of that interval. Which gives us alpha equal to 0.002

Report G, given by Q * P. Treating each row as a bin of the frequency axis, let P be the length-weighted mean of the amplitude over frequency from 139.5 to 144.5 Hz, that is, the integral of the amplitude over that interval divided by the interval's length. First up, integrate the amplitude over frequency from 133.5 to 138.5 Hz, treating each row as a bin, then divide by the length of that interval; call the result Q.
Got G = 1.44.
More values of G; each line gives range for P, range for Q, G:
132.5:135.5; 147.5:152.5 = 1.45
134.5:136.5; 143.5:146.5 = 1.46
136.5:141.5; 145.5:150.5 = 1.41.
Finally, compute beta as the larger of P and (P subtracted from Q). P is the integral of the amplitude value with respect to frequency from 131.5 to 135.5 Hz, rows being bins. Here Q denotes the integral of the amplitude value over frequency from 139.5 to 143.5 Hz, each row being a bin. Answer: 4.90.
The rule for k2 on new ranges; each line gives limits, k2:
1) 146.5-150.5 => 1.19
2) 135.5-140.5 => 1.18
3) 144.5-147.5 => 1.22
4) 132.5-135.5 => 1.22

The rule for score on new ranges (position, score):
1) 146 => 0.183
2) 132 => 0.218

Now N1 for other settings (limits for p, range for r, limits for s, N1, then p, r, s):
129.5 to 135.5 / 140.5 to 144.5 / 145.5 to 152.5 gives 1.40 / 1.198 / 1.19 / 1.19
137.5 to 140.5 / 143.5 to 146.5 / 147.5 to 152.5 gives 1.54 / 1.15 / 1.201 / 1.19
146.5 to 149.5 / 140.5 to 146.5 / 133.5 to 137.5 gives 1.45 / 1.186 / 1.19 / 1.20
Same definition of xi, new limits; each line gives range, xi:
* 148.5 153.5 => 1.20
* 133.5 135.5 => 1.21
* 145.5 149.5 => 1.20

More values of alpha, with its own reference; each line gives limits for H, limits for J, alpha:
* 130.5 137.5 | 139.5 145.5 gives -0.005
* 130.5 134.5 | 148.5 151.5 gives -0.009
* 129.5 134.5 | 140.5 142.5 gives -0.005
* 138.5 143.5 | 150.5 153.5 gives 0.001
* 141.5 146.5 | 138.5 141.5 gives 0.010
